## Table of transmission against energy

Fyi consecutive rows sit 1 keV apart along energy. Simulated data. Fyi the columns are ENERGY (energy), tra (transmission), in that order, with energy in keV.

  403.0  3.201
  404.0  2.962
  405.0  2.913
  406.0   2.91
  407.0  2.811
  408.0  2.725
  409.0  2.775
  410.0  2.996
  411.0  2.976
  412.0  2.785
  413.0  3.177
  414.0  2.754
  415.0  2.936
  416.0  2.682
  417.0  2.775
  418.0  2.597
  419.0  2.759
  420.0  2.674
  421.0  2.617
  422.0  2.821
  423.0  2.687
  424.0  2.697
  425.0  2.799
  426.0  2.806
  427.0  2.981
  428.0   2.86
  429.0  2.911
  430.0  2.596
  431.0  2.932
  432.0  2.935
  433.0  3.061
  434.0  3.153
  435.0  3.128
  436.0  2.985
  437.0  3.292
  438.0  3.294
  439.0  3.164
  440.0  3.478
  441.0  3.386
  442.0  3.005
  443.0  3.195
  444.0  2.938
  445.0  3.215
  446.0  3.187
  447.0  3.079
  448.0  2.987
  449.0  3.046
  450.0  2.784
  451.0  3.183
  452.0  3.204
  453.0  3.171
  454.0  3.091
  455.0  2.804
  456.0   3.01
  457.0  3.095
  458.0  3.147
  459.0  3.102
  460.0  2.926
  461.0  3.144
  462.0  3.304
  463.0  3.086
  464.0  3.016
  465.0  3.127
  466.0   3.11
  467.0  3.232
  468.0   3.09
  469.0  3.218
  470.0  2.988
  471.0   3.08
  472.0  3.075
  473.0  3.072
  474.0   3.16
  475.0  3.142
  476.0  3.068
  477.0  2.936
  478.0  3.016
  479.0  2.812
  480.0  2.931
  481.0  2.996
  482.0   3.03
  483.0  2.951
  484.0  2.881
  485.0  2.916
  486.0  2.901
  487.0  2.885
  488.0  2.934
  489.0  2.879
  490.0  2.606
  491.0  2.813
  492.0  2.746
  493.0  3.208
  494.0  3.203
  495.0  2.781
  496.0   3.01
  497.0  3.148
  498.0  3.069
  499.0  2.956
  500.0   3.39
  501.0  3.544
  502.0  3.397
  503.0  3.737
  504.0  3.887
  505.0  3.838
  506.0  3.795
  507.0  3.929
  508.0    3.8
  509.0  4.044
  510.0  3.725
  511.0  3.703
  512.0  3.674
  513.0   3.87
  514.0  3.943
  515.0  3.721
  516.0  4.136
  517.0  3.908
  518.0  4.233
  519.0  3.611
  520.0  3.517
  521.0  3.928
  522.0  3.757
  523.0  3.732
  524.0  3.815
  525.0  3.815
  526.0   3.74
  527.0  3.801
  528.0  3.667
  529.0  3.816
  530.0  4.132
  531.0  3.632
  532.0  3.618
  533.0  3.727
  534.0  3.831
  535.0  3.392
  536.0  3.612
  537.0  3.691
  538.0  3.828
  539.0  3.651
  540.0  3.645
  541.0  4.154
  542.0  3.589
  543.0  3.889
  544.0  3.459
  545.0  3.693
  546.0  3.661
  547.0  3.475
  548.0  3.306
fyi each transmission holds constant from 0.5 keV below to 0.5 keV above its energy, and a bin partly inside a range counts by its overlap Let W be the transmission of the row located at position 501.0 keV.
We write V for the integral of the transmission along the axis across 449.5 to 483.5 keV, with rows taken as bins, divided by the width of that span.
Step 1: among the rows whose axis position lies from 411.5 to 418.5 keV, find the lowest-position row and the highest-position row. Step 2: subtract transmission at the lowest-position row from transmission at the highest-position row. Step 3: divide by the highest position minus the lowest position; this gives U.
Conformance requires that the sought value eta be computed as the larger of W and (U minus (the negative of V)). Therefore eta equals 3.54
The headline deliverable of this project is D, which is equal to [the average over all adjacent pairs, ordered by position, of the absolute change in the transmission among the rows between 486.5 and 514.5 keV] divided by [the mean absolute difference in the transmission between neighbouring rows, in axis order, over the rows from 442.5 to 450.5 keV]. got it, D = 1.09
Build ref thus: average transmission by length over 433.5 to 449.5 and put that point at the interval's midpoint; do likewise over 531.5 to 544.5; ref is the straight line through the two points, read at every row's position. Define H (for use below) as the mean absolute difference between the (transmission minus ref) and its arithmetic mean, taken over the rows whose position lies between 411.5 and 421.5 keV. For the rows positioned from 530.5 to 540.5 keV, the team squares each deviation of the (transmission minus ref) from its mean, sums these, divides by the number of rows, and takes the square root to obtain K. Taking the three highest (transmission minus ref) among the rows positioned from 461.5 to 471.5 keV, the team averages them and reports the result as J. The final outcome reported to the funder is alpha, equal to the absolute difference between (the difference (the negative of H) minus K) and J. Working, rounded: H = 0.125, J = -0.04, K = 0.118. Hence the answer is 0.20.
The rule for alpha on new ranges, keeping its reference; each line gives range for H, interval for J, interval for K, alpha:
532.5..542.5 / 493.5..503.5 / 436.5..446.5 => 0.37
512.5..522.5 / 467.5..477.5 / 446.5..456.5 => 0.16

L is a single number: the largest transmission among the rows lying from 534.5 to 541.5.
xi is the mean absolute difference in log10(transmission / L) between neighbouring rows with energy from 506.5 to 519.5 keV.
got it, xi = 0.026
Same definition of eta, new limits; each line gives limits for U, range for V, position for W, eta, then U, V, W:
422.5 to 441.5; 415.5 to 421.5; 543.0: 3.89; 0.039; 2.7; 3.889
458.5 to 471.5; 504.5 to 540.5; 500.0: 3.78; -0.002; 3.8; 3.39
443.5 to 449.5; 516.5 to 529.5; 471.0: 3.82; 0.022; 3.8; 3.08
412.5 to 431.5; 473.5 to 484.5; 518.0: 4.23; -0.014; 3.0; 4.233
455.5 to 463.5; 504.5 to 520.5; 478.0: 3.85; 0.011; 3.8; 3.016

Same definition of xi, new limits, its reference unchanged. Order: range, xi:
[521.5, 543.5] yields 0.022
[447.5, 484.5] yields 0.017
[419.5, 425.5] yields 0.016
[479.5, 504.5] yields 0.021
